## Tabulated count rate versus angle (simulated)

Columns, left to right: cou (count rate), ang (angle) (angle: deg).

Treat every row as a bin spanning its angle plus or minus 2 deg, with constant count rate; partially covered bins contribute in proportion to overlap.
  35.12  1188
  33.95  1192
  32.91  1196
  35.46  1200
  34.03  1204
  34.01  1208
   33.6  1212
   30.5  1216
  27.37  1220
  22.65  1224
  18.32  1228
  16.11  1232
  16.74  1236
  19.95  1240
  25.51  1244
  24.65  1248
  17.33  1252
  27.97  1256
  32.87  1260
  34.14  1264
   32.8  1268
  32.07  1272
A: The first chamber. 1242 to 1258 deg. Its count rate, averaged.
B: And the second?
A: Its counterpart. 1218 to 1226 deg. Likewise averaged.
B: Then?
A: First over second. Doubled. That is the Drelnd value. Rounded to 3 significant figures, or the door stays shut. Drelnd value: 1.91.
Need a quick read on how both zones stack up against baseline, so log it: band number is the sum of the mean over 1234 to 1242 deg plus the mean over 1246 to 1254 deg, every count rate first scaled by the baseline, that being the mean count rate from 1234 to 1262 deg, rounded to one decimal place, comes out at 1.7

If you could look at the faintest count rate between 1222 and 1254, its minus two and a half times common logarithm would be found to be -3.02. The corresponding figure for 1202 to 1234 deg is -3.02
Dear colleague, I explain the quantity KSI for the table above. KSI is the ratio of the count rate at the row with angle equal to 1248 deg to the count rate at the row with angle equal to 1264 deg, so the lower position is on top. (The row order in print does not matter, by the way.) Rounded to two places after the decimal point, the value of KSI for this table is 0.72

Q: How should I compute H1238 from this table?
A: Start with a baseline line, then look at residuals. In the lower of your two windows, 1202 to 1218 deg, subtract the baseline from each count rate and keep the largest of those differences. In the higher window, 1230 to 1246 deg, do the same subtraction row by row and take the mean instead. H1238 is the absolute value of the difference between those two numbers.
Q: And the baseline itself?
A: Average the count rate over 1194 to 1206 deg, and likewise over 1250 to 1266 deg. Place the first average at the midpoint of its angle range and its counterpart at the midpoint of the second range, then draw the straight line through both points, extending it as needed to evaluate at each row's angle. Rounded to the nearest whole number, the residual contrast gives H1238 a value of 11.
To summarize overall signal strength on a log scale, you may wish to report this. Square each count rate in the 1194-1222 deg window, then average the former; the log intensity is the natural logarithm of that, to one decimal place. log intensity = 7.0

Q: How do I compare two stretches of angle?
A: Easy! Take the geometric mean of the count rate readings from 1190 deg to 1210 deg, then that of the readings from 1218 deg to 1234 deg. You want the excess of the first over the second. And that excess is 13.4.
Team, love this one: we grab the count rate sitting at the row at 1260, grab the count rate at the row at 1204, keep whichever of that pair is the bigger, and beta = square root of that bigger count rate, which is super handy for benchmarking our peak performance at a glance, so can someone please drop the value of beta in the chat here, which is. 5.83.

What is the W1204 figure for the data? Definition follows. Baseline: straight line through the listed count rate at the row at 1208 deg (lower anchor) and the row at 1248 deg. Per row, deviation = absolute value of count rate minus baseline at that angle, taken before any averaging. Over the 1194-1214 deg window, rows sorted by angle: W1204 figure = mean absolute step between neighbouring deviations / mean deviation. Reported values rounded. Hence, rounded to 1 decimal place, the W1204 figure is 1.2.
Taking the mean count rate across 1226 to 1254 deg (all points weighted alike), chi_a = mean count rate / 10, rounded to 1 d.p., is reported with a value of 2.0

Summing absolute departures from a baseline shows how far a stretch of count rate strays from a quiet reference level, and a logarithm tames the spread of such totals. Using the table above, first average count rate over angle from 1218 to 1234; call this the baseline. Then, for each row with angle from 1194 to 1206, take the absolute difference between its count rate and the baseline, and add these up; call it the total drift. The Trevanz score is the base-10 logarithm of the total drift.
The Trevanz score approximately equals 1.59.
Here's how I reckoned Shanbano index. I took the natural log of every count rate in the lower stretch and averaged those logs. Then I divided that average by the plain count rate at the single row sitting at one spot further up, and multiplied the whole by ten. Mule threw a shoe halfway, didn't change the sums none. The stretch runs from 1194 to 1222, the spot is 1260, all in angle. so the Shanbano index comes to 1.06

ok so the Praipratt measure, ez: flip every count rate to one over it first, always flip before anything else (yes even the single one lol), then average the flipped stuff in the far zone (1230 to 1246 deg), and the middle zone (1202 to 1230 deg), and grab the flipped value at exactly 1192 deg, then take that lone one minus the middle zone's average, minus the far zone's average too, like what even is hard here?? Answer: -0.060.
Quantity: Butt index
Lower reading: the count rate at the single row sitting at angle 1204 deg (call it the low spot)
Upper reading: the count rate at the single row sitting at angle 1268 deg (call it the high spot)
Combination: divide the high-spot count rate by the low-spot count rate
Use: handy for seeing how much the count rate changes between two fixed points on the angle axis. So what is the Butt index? 0.96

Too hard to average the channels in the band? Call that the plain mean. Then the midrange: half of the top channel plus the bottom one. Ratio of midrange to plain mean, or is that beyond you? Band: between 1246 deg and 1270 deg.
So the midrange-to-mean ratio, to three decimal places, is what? 0.910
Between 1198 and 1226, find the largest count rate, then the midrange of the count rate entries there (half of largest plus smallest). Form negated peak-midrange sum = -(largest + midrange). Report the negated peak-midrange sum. -65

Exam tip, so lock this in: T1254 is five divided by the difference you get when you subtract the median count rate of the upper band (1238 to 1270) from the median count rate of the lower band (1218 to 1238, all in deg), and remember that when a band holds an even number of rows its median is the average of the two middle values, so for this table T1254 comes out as -0.6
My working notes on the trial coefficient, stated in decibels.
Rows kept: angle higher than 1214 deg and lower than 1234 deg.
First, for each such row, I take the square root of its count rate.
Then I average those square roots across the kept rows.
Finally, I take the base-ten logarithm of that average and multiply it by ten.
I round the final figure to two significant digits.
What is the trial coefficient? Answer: 6.8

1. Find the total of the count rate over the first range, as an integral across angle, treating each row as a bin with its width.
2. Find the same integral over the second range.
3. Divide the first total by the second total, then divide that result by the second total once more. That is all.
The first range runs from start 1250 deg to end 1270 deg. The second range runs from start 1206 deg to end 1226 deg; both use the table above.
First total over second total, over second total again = 0.0017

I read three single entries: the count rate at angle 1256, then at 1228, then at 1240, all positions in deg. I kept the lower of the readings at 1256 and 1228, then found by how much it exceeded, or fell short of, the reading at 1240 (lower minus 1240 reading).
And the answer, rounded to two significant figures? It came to -1.6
